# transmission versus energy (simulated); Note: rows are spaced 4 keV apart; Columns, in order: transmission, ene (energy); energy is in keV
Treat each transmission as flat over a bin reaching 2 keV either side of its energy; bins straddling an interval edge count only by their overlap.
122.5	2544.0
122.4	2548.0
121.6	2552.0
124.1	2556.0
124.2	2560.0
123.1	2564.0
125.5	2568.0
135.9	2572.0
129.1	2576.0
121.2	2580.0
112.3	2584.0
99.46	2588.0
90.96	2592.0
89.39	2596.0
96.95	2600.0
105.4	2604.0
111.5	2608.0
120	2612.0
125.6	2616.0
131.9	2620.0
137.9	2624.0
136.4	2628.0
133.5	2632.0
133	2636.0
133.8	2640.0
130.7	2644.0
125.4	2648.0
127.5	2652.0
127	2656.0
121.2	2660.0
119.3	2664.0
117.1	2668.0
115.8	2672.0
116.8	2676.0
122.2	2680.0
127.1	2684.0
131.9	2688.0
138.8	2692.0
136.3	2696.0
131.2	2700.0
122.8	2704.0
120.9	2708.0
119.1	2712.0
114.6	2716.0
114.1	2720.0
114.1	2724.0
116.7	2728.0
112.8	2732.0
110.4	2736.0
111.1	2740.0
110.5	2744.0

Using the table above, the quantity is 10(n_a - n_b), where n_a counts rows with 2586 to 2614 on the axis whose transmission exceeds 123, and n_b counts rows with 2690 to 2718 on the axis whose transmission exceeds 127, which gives -30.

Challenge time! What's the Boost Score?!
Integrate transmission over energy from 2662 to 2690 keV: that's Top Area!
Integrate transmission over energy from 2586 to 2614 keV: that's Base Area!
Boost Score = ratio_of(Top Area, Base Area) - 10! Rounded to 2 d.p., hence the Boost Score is -8.81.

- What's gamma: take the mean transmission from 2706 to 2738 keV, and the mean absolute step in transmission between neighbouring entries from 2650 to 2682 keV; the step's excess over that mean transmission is -113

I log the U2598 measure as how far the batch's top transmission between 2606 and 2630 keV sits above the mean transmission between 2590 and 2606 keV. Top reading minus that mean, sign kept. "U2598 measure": 42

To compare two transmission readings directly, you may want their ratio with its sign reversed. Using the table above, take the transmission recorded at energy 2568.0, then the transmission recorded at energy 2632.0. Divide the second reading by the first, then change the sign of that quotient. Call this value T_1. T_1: -1.06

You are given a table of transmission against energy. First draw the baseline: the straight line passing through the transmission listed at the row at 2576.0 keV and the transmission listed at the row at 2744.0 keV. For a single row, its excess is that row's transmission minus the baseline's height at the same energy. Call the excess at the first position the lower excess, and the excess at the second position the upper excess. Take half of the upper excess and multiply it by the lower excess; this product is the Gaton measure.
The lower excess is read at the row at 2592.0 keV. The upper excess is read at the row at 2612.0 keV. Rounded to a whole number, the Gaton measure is 93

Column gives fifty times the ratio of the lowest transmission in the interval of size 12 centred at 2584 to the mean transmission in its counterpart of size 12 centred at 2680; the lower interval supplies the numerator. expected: 41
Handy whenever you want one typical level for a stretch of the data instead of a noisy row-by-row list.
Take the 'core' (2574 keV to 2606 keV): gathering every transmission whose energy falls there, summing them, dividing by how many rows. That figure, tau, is 106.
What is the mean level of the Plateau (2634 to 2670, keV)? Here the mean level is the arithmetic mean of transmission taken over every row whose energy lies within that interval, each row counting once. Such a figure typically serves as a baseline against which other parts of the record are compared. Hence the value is 126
